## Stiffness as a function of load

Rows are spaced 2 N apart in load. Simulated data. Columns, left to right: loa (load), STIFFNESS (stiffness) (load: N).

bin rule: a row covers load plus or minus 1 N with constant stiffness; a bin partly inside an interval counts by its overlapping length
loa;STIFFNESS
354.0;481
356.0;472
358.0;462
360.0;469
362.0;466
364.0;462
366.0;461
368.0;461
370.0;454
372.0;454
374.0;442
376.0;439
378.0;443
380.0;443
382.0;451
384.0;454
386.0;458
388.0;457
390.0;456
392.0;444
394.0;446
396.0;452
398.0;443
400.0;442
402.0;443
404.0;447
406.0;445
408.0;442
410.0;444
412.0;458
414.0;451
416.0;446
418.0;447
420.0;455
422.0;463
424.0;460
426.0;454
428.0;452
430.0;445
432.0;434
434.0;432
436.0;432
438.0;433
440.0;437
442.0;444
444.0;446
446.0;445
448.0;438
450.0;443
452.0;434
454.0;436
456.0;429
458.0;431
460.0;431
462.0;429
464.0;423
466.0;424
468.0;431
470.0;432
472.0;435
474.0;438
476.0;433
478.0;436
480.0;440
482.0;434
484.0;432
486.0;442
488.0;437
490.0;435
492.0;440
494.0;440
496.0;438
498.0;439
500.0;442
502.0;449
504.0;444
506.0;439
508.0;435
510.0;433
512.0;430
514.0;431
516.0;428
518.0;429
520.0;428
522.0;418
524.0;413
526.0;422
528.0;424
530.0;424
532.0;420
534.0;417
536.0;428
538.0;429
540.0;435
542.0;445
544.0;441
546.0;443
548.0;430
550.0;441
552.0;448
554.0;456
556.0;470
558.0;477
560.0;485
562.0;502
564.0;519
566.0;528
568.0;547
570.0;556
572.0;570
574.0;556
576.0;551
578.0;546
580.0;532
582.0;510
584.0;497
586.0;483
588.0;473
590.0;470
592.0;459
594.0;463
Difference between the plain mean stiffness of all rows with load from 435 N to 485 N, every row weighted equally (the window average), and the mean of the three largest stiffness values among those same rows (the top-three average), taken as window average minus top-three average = -10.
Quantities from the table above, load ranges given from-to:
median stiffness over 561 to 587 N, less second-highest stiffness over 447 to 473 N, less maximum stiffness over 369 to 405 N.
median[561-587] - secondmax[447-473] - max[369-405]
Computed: -364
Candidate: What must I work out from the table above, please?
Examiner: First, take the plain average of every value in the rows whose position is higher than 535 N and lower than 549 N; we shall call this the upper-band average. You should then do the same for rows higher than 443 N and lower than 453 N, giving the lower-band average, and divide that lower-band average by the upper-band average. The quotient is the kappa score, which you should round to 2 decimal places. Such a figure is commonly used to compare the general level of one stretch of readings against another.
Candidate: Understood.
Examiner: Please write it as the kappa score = 1.01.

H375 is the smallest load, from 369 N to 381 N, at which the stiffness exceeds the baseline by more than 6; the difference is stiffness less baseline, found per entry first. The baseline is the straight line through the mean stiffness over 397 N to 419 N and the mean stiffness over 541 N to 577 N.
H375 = 370.0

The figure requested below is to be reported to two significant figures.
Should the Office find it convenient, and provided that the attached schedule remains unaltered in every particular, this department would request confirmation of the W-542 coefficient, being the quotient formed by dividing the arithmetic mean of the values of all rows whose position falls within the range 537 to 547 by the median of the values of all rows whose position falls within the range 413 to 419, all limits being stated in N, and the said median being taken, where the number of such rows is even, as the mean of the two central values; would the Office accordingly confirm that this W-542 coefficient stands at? 0.98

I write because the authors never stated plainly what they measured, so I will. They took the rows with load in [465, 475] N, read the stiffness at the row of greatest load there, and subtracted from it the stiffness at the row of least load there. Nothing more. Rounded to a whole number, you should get 14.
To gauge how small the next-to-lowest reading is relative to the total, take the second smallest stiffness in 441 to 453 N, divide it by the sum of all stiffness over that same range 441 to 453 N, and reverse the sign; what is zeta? -0.165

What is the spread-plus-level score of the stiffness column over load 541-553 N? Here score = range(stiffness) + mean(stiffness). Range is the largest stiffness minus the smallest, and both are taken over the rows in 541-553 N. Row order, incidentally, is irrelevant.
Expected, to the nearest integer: 459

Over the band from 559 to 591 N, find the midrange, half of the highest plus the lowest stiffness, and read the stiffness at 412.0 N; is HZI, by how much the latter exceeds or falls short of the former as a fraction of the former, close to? -0.12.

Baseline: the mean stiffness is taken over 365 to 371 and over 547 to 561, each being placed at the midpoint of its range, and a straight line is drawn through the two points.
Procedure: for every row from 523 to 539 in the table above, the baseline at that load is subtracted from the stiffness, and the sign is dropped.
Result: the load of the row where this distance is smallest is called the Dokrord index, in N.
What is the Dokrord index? 538.0 N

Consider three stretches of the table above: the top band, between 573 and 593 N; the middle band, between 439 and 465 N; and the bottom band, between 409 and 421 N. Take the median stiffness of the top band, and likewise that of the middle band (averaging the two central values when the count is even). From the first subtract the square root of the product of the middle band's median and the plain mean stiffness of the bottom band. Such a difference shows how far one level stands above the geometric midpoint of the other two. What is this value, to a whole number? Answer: 60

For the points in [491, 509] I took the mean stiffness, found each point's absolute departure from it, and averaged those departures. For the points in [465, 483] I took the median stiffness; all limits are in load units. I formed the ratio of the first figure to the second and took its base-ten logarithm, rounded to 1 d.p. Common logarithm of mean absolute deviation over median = -2.2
